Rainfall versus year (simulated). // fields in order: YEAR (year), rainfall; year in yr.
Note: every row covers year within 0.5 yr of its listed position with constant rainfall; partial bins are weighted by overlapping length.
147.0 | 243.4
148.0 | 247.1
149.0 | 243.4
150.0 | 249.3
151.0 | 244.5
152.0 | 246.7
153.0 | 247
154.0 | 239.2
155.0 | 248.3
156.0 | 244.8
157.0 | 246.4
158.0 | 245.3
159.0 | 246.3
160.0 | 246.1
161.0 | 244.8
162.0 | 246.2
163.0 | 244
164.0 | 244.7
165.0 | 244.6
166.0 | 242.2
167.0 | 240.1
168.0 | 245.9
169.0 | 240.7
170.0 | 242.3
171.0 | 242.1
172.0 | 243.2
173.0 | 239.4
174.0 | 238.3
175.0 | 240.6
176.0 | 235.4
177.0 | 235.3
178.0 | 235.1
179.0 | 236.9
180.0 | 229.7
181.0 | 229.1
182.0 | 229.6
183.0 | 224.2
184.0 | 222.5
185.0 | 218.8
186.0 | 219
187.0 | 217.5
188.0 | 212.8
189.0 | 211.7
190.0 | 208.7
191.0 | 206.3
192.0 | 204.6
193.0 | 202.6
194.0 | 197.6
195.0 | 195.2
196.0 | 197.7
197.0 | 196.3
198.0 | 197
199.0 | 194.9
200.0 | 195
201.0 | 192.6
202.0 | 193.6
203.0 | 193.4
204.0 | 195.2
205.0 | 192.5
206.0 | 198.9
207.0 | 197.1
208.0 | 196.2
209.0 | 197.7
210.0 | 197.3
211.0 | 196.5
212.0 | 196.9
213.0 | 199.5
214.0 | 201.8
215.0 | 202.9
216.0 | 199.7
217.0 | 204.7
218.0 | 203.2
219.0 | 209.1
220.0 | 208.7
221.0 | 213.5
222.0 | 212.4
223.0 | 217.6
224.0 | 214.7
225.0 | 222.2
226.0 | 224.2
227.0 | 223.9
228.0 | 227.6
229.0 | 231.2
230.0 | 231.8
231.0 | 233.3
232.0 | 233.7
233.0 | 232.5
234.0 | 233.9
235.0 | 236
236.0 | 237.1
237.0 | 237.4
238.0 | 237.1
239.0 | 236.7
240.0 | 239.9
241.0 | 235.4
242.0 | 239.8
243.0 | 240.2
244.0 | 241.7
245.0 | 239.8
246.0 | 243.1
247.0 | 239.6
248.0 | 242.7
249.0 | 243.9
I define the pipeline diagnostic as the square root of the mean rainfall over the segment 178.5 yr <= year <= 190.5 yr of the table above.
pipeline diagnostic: 14.9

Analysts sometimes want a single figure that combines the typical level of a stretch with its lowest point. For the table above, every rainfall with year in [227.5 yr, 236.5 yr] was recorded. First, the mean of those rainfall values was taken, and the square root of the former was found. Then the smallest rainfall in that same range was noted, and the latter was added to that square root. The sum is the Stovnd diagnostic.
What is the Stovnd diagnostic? 243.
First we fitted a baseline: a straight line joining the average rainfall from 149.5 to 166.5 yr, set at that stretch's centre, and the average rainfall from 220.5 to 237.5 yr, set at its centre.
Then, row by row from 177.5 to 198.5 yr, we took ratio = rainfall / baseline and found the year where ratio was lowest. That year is 195.0 yr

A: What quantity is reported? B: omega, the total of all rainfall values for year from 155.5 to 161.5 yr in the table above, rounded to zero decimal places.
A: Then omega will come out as 1474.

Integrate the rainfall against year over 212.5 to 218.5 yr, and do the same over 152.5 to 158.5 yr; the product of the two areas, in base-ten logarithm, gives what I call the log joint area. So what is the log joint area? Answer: 6.25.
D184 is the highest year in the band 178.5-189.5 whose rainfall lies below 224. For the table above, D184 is 189.0 yr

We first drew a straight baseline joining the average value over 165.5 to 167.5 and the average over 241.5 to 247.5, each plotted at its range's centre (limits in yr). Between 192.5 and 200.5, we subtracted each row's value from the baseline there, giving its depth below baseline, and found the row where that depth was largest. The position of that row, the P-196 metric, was 199.0 yr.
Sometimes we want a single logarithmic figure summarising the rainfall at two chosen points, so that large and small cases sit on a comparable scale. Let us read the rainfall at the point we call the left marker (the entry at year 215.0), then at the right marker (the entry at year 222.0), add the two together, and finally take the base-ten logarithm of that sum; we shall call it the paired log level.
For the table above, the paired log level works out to 2.62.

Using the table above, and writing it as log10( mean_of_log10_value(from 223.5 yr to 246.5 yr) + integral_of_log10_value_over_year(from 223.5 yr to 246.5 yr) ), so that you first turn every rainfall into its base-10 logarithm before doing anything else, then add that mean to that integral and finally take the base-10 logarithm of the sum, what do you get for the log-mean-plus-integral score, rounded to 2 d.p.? 1.75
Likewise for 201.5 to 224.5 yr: 1.74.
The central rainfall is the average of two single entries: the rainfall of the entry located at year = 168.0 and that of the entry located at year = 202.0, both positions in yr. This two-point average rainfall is 220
